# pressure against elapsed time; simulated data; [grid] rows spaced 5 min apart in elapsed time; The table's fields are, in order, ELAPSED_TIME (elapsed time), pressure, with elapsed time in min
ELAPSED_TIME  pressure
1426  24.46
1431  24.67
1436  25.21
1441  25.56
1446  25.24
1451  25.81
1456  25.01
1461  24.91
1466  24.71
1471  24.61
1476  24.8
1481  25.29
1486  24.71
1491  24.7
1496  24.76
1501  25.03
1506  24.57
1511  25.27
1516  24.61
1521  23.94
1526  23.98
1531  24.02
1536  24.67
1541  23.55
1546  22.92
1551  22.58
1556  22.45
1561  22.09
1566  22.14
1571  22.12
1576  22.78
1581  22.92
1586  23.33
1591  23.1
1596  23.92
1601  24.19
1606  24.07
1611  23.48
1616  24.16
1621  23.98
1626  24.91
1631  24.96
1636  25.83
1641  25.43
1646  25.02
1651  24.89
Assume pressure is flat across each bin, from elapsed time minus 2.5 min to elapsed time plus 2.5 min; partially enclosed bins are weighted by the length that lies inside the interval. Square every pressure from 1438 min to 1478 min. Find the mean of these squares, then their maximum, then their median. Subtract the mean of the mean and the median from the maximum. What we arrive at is 40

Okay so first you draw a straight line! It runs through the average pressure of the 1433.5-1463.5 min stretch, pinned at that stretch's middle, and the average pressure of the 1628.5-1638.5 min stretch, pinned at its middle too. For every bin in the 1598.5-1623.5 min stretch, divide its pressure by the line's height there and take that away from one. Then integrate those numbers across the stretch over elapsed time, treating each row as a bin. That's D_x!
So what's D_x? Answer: 1.4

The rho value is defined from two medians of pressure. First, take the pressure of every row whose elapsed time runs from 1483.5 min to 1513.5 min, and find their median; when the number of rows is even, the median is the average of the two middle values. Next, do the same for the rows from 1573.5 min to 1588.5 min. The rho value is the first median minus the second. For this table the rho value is 1.8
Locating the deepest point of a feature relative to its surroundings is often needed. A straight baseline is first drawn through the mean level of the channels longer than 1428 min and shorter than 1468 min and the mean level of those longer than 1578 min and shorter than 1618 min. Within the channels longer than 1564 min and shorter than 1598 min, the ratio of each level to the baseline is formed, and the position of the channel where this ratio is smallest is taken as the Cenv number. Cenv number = 1566 min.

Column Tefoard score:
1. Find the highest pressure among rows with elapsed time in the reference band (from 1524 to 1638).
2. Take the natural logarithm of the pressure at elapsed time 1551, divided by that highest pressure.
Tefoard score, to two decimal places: -0.13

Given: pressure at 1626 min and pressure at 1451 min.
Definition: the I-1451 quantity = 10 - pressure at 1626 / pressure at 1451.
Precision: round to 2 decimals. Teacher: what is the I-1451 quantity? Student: 9.03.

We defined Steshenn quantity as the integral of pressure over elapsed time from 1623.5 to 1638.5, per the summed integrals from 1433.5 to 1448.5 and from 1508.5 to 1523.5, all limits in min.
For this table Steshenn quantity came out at 0.505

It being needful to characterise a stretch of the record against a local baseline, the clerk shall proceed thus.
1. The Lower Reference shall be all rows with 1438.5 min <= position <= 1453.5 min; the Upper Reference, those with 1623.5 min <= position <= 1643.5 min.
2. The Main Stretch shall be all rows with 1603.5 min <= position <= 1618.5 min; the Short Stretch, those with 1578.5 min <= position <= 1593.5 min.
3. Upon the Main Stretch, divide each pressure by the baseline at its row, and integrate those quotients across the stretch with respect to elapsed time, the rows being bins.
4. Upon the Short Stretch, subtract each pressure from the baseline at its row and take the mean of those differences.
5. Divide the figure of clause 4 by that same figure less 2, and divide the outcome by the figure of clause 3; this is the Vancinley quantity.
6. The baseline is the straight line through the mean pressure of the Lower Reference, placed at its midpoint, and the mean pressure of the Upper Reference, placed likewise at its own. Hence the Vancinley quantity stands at 0.68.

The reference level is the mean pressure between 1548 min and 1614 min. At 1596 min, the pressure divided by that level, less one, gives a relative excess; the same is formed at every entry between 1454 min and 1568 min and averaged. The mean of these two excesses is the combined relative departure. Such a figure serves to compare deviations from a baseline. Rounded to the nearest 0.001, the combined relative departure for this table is 0.044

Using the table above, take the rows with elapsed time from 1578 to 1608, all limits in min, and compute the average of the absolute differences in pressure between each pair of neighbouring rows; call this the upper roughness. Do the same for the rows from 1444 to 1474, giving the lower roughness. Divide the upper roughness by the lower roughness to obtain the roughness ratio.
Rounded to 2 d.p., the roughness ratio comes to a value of 1.05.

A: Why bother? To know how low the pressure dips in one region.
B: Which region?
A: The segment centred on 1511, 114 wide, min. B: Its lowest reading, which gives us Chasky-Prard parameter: 22.09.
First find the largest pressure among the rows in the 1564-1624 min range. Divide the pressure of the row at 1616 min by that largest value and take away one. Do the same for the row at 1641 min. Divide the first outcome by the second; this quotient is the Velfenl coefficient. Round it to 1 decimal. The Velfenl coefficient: 0.0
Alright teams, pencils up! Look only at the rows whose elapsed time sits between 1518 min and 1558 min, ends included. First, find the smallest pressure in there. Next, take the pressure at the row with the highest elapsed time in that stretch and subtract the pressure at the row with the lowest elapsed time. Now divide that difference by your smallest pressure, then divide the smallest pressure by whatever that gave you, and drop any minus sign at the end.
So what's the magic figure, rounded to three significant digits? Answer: 338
